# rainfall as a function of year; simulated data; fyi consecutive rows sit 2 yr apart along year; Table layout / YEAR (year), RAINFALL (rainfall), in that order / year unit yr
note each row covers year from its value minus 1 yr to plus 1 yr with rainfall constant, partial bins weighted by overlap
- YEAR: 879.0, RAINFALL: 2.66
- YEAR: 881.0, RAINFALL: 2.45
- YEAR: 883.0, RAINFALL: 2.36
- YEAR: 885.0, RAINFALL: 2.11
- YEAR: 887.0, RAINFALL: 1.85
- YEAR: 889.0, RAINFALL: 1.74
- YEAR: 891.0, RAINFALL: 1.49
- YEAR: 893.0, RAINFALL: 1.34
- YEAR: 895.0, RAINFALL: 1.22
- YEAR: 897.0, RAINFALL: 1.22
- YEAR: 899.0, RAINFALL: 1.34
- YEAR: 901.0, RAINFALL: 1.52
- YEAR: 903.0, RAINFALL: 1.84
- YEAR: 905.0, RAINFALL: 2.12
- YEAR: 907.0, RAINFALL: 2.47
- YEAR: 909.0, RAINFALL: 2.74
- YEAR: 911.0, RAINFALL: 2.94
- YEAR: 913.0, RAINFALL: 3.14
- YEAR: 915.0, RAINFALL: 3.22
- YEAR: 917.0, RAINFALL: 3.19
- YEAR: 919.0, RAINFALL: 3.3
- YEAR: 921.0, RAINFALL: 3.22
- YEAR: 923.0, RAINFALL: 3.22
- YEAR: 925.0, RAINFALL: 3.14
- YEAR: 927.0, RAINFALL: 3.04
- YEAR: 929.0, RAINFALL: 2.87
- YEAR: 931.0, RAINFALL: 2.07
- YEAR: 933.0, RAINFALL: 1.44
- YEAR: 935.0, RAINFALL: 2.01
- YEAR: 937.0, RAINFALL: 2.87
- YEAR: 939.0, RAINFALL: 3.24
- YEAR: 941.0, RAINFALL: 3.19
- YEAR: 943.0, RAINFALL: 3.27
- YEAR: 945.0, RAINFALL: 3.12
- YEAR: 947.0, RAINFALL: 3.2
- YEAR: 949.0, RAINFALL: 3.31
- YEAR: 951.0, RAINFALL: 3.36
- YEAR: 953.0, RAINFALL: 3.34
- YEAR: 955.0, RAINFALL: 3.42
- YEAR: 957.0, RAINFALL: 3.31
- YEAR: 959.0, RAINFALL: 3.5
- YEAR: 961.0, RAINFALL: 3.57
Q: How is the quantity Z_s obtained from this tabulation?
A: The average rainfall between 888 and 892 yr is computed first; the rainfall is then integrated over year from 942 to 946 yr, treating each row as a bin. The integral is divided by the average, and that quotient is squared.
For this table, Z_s 63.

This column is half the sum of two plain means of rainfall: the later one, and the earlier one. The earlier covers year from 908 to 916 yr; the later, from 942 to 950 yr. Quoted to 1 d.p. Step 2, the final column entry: 3.1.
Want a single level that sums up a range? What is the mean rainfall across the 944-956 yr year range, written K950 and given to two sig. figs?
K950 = 3.3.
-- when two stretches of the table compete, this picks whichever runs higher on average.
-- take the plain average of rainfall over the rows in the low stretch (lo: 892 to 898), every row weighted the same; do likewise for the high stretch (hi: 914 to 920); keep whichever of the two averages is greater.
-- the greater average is 3.24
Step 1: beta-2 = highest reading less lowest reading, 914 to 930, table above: 0.43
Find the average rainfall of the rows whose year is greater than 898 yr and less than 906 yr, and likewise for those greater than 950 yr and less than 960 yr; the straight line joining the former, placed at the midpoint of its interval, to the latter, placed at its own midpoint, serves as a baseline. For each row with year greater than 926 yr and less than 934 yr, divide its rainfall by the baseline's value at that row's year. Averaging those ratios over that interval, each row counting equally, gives 0.92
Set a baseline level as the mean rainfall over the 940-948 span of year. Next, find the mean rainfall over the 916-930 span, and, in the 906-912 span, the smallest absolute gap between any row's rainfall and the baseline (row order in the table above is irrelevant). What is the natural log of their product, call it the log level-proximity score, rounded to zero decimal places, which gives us 0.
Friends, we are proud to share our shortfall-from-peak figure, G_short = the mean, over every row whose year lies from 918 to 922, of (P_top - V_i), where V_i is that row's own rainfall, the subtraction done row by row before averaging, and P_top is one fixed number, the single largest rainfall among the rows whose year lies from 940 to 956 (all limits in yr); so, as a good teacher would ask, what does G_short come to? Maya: 0.16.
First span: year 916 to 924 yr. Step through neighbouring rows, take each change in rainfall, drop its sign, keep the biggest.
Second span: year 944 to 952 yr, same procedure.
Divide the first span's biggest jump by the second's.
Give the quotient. 1.00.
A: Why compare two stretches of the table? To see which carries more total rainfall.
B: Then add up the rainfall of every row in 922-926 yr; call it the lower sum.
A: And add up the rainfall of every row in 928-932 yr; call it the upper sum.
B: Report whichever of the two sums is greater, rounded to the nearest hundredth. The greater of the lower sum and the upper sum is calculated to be 6.36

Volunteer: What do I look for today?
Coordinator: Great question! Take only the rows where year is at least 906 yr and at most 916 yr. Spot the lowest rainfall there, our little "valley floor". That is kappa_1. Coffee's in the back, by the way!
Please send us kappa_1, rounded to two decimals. 2.47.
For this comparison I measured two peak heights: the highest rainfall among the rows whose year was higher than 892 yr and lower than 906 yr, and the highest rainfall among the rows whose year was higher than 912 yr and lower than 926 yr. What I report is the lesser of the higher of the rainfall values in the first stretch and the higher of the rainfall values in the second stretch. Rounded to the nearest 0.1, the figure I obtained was 2.1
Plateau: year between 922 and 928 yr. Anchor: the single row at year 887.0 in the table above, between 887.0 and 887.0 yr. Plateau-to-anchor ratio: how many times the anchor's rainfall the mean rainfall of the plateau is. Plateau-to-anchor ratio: 1.7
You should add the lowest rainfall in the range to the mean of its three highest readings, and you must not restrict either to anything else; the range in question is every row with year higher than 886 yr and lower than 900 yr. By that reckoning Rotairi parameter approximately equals 2.9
